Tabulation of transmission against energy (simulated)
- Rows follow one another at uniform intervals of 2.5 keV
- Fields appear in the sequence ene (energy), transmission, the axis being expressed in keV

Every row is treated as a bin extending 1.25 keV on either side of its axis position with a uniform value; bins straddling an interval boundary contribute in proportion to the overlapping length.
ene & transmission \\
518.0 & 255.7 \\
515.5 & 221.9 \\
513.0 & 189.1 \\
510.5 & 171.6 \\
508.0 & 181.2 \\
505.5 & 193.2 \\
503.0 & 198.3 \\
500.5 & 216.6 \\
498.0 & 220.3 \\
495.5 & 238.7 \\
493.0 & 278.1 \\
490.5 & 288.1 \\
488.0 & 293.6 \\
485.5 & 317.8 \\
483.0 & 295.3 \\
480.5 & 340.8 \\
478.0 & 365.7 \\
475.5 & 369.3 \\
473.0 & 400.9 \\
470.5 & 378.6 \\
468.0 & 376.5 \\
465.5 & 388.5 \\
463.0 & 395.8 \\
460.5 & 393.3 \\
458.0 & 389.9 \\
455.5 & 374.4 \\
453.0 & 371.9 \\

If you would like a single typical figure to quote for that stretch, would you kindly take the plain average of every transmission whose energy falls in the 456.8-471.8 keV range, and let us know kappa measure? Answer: 387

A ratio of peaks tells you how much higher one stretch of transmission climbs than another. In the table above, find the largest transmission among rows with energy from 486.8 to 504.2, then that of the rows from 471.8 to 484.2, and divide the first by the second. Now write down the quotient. 0.73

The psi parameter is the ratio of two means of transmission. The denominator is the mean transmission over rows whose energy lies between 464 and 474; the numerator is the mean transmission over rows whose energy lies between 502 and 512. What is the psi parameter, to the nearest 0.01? 0.48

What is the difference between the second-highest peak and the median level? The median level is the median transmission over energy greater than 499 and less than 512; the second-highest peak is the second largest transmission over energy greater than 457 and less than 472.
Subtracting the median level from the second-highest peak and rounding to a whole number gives 200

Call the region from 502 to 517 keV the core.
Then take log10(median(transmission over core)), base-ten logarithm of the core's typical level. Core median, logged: 2.28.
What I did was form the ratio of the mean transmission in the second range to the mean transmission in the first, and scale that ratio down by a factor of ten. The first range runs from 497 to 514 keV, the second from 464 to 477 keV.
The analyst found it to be 0.196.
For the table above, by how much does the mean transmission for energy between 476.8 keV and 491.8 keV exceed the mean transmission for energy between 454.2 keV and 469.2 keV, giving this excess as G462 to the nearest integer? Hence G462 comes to -70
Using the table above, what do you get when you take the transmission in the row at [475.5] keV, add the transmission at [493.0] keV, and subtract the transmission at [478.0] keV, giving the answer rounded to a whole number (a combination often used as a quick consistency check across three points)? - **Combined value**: 282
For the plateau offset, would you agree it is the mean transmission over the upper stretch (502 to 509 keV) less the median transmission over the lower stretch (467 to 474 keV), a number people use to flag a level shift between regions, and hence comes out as -188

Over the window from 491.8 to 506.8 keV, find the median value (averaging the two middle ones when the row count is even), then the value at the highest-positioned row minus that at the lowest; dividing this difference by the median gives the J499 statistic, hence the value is -0.39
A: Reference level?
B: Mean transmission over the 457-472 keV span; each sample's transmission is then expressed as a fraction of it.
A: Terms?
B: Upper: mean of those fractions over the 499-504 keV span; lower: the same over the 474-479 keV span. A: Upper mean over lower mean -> 0.56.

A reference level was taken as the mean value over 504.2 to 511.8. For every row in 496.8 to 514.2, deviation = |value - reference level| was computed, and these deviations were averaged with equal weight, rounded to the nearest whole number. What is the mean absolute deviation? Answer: 17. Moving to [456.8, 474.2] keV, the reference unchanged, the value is 207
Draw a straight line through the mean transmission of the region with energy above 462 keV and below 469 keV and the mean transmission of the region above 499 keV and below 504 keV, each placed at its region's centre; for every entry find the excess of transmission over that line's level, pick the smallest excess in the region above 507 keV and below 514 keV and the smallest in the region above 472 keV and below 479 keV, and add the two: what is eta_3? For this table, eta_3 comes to 37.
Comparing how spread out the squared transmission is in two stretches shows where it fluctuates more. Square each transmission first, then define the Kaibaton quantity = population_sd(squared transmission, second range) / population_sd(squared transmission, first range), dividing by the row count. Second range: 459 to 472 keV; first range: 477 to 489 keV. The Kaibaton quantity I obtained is 0.33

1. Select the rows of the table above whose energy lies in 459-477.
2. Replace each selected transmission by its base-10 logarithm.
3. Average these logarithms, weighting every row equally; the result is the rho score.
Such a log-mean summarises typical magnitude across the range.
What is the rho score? 2.59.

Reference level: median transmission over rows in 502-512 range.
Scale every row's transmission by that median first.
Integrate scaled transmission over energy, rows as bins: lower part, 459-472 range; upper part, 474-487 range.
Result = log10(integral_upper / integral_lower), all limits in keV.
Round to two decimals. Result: -0.06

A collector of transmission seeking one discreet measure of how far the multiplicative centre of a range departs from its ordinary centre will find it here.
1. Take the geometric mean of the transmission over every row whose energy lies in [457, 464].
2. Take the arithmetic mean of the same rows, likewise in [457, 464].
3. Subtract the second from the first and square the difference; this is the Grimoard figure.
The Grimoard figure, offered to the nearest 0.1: 0.0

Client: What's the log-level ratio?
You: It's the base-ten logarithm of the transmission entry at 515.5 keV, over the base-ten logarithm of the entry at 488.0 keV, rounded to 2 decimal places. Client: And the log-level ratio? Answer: 0.95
